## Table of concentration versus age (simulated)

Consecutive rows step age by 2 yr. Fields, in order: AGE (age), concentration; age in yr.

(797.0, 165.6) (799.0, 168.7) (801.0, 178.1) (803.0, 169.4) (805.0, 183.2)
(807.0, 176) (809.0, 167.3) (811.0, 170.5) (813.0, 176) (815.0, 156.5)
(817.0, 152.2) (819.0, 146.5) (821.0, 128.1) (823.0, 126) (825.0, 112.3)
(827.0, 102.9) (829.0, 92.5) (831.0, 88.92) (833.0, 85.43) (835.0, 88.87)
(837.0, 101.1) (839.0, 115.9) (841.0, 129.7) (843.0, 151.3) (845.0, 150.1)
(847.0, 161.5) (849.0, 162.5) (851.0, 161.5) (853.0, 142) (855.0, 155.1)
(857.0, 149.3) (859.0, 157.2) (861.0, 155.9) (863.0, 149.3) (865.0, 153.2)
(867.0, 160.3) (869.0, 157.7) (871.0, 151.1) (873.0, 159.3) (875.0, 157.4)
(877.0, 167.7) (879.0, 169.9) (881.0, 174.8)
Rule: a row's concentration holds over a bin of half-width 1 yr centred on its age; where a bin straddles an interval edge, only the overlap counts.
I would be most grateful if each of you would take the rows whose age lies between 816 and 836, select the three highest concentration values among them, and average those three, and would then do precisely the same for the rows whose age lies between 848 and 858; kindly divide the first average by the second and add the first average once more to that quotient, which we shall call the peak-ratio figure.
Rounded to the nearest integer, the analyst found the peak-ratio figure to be 143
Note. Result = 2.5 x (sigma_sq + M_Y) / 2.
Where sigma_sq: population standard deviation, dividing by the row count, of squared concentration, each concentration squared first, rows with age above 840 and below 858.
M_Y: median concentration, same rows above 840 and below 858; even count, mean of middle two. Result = 3884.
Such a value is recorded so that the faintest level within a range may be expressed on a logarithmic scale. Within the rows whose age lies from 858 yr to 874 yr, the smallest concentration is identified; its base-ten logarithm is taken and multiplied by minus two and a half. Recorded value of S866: -5.4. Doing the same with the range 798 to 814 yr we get -5.6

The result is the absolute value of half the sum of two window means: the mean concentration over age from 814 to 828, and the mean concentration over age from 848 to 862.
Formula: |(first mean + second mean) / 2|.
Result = 143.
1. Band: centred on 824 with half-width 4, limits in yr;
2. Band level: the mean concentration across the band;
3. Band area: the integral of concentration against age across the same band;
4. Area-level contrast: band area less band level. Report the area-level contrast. 821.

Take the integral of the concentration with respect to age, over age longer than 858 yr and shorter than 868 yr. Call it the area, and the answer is 1552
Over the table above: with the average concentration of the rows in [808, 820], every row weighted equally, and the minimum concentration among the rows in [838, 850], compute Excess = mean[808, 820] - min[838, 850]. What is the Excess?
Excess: 46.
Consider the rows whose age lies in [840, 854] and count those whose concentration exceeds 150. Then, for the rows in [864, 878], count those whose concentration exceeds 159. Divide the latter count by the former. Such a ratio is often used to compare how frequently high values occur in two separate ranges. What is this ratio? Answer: 0.60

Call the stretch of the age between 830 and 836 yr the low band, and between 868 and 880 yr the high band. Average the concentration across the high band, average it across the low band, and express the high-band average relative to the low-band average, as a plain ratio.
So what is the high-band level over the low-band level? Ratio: 1.8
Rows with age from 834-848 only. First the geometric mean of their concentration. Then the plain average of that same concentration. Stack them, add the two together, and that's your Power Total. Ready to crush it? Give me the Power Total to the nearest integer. 254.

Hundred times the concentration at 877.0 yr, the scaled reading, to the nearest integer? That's 16770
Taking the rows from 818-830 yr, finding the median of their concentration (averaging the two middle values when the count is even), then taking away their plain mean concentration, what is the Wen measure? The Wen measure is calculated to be 1.1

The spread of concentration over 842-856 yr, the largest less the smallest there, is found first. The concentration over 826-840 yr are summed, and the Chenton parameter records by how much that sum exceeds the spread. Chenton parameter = 655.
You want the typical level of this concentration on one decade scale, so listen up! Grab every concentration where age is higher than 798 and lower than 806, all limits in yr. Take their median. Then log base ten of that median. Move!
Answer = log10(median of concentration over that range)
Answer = 2.240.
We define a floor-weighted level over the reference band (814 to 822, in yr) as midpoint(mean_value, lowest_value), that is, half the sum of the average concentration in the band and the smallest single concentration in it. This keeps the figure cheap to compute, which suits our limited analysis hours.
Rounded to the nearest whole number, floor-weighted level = 137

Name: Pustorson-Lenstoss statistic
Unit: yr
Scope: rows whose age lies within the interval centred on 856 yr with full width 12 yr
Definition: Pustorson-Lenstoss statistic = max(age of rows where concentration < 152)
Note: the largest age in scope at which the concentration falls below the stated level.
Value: 857.0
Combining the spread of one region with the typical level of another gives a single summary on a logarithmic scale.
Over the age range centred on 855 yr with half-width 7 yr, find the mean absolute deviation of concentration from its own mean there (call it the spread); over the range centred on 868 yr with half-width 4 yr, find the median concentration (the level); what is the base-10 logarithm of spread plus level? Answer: 2.21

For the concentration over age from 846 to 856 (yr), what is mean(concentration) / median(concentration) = 0.97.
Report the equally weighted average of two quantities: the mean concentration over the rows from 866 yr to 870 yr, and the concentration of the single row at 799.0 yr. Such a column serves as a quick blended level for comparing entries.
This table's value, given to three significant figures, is 164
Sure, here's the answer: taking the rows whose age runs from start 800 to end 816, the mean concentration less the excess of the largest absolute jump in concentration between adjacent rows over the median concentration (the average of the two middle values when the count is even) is 326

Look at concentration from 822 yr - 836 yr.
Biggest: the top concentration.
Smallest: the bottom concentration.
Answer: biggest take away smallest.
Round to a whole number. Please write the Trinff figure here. 41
